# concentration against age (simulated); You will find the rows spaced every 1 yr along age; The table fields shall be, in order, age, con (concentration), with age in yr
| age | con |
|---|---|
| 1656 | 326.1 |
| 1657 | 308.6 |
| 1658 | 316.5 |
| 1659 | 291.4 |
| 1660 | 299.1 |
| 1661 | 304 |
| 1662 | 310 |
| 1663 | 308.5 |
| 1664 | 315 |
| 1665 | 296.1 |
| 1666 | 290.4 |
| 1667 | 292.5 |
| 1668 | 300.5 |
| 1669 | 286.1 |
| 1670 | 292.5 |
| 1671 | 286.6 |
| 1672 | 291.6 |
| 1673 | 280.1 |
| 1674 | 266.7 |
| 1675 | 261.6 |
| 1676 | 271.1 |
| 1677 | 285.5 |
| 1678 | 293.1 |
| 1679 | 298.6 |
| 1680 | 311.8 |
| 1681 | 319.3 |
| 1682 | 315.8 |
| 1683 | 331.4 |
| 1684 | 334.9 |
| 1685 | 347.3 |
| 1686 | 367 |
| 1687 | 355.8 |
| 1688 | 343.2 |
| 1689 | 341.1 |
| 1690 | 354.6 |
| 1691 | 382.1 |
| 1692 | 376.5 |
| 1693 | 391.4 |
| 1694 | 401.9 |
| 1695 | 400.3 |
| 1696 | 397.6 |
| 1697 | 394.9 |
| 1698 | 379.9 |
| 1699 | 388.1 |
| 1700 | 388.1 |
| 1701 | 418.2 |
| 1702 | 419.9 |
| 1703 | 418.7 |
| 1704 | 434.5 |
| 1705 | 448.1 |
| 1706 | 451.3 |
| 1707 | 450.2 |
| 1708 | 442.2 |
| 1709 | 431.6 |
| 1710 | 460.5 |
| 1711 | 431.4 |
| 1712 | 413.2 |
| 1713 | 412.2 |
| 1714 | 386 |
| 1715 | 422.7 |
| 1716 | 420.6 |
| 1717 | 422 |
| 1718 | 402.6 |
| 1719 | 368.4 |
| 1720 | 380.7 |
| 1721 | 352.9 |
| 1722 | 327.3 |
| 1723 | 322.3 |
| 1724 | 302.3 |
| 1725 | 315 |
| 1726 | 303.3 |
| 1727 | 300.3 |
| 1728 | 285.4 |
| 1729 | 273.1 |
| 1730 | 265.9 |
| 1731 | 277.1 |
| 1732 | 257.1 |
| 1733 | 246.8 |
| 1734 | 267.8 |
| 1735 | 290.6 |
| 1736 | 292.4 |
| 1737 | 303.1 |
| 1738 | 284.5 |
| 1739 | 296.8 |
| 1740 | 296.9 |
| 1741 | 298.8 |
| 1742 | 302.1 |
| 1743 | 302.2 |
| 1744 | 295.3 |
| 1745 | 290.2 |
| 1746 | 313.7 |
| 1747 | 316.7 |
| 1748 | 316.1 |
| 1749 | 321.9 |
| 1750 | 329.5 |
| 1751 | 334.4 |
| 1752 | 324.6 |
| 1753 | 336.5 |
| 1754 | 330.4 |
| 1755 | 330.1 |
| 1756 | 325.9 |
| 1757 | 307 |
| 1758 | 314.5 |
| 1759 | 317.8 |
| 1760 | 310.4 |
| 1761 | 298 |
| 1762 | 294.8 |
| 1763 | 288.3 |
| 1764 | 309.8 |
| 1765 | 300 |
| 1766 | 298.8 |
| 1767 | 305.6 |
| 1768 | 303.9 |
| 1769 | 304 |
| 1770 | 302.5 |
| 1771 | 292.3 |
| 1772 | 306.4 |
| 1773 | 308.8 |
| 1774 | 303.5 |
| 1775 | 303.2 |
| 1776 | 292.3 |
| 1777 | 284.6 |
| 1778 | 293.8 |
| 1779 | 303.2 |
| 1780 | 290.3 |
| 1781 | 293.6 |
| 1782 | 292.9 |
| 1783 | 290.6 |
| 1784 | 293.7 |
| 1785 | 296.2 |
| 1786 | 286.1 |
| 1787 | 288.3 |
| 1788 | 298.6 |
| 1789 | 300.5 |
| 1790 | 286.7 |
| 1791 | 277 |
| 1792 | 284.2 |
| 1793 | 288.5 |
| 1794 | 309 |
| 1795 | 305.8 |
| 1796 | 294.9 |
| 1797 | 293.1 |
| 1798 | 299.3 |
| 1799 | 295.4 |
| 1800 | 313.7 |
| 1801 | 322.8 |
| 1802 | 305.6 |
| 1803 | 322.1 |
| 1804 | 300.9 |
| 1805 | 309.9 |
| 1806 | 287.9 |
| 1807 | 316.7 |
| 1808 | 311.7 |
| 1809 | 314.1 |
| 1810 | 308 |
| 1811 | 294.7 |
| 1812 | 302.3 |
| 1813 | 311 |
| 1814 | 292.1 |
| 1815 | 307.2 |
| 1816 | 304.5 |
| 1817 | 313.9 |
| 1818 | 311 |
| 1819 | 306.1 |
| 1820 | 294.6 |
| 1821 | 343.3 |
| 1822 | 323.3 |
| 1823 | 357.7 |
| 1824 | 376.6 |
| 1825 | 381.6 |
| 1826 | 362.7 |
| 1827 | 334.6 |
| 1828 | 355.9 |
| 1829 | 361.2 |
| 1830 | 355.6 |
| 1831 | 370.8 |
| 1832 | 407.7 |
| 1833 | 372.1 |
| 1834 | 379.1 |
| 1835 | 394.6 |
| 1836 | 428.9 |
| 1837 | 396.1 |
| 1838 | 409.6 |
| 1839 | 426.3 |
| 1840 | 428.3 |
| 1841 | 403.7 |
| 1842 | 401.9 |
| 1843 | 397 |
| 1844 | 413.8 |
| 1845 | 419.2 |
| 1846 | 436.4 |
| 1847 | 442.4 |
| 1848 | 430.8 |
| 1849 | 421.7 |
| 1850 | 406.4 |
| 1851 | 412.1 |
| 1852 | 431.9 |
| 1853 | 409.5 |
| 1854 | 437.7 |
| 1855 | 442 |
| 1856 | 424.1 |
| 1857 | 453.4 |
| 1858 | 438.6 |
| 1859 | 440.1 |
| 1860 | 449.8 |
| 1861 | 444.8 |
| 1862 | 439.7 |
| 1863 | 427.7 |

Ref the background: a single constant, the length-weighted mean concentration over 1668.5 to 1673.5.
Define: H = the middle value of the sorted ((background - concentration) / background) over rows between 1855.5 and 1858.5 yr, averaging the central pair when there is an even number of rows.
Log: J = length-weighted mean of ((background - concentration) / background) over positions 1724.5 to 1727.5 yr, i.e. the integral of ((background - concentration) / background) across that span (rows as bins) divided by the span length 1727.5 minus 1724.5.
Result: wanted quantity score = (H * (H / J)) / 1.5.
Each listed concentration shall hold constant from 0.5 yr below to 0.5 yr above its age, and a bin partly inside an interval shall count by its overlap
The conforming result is -2.82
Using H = -0.5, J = -0.07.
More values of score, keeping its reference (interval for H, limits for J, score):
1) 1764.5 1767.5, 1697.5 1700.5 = 0.00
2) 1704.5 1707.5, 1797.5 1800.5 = -3.99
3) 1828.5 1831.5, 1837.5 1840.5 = -0.09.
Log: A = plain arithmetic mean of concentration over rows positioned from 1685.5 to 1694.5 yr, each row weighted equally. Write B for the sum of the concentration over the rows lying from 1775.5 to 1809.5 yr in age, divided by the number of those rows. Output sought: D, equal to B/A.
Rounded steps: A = 368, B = 298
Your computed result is 0.81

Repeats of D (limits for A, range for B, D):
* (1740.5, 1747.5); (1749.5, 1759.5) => 1.07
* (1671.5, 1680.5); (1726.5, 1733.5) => 0.96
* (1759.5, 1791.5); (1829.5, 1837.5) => 1.31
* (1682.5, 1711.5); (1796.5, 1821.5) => 0.78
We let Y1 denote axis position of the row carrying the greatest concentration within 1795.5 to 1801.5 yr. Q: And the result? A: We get 1801 yr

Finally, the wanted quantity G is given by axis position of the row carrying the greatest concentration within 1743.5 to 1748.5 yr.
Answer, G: 1747 yr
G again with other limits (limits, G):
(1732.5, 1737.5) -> 1737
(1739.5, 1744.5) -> 1743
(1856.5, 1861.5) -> 1857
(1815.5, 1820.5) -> 1817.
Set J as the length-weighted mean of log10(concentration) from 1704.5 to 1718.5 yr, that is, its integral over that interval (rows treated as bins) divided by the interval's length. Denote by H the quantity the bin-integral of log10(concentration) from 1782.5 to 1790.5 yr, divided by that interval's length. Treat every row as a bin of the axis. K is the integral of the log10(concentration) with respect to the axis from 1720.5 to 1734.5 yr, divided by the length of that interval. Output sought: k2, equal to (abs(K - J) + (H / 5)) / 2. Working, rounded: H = 2.47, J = 2.63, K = 2.46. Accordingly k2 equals 0.33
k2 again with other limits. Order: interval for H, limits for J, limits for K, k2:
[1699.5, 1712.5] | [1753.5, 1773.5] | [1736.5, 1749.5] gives 0.27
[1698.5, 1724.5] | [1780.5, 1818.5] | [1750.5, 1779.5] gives 0.27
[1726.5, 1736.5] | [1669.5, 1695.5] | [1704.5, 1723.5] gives 0.29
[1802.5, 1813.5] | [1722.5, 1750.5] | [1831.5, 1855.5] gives 0.32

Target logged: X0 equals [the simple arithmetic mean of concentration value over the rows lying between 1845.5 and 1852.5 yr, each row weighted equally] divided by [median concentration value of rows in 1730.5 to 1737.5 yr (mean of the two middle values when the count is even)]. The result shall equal 1.5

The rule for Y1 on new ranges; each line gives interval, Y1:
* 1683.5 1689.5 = 1686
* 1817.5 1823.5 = 1823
